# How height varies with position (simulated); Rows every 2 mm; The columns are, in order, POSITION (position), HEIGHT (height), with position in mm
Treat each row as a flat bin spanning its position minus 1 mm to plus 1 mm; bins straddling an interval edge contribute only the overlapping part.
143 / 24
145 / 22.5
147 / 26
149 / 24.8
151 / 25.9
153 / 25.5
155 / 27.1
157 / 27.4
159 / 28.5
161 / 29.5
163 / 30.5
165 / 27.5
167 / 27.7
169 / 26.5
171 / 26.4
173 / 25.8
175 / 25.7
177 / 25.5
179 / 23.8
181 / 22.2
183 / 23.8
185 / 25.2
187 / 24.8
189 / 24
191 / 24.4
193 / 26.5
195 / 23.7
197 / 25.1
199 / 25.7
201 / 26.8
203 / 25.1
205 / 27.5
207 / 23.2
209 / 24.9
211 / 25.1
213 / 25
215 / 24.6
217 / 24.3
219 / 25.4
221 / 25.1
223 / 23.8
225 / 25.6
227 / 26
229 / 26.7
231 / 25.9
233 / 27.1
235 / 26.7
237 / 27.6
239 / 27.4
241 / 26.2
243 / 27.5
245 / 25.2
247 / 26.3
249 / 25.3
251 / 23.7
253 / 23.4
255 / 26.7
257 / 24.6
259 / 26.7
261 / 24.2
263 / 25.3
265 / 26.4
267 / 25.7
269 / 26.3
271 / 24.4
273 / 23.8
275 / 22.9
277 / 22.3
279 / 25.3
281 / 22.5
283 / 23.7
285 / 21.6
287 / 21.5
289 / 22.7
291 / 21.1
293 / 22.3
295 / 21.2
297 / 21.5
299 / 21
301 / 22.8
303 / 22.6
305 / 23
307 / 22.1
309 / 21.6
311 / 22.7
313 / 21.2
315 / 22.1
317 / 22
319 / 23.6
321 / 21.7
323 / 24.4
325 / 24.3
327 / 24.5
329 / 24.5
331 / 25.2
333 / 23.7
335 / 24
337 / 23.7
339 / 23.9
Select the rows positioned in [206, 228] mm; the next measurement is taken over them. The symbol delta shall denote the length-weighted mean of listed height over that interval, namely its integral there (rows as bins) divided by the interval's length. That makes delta 24.8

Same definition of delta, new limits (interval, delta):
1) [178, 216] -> 24.8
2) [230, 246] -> 26.7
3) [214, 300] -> 24.6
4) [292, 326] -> 22.4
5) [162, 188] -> 25.8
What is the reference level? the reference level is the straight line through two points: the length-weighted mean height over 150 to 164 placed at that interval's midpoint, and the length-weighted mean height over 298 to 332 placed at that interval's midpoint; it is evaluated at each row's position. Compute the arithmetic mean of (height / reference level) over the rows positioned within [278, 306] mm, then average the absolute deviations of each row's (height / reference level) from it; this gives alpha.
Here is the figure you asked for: 0.038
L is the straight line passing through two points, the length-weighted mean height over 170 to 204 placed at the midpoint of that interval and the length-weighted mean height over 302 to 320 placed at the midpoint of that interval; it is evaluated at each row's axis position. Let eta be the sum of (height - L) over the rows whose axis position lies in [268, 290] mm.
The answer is 4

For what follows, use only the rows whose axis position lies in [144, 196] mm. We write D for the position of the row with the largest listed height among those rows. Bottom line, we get 163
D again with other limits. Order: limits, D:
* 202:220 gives 205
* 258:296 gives 259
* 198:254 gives 237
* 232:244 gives 237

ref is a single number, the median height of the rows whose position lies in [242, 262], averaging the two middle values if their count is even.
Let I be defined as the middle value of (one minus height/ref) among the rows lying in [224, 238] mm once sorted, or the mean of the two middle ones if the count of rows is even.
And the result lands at -0.06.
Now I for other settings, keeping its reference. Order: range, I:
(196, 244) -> -0.02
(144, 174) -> -0.05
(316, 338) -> 0.05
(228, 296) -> 0.00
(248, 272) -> 0.00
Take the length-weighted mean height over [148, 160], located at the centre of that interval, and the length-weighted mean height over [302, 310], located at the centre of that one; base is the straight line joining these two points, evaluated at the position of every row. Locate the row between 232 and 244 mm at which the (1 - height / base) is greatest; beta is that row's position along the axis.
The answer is 241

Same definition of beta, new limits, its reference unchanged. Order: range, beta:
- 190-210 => 207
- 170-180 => 179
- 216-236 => 223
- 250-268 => 253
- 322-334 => 333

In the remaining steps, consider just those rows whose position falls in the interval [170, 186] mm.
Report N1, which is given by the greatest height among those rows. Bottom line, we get 26.4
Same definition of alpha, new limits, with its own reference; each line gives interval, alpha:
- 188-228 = 0.034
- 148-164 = 0.061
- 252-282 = 0.050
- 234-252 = 0.035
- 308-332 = 0.064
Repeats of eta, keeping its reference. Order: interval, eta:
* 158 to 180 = 18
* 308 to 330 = 9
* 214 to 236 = 15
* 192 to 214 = 8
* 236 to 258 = 23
